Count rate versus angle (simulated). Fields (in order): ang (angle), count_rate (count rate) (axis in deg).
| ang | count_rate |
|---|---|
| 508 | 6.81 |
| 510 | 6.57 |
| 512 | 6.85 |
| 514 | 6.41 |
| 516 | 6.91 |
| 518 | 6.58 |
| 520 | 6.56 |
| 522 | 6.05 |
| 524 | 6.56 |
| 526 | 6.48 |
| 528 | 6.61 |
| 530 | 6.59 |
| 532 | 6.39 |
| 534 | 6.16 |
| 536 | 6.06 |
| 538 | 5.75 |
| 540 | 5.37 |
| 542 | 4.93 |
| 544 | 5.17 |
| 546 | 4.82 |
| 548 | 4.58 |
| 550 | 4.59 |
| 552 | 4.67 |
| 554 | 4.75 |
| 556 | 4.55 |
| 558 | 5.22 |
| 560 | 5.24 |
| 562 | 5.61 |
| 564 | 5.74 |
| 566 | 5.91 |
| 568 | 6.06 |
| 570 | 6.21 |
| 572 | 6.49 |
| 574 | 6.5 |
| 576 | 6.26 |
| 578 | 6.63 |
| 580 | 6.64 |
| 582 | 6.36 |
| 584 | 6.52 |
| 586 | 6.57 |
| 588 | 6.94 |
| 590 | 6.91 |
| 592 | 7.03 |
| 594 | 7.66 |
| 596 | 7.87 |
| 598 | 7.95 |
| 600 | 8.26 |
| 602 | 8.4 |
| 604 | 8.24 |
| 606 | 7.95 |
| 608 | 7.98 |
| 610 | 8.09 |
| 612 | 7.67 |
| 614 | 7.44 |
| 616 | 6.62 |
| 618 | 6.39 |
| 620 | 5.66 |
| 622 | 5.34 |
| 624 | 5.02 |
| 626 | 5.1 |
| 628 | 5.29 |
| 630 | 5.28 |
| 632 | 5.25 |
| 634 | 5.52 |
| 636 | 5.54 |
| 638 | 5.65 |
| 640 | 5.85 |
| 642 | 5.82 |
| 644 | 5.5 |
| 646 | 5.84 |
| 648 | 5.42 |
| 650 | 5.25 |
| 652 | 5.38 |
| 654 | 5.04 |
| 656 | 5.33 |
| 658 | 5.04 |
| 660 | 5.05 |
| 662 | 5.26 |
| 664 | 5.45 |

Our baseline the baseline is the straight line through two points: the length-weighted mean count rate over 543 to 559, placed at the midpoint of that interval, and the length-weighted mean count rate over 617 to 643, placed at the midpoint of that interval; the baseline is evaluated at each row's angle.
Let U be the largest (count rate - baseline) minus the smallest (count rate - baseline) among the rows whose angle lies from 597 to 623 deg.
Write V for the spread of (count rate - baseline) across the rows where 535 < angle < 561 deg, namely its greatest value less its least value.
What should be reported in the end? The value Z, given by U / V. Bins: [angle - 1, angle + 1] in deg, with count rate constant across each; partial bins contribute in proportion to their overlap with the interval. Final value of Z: 1.9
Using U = 3.24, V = 1.7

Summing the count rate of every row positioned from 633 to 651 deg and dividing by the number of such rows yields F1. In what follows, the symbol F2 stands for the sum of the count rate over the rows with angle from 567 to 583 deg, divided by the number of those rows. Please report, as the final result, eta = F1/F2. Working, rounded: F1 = 5.60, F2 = 6.39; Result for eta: 0.88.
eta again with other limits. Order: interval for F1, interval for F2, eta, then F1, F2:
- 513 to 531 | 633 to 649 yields 1.16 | 6.53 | 5.64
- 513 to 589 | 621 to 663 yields 1.10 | 5.93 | 5.37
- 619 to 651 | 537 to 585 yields 0.97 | 5.46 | 5.61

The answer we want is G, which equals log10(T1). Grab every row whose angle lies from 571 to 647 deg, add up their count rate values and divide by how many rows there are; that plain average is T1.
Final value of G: 0.82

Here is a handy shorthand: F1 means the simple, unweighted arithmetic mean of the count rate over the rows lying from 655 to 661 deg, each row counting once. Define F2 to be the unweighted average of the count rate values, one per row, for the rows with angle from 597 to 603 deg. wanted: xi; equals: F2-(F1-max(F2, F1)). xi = 11.3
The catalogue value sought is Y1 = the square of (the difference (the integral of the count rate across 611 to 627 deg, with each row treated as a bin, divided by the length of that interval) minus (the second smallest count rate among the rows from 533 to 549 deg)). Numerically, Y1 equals 1.8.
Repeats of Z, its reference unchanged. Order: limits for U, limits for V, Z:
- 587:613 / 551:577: 0.8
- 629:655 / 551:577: 0.5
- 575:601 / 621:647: 2.6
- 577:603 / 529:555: 0.9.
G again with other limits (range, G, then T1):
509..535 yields 0.81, 6.5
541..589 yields 0.76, 5.7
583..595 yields 0.84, 6.9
